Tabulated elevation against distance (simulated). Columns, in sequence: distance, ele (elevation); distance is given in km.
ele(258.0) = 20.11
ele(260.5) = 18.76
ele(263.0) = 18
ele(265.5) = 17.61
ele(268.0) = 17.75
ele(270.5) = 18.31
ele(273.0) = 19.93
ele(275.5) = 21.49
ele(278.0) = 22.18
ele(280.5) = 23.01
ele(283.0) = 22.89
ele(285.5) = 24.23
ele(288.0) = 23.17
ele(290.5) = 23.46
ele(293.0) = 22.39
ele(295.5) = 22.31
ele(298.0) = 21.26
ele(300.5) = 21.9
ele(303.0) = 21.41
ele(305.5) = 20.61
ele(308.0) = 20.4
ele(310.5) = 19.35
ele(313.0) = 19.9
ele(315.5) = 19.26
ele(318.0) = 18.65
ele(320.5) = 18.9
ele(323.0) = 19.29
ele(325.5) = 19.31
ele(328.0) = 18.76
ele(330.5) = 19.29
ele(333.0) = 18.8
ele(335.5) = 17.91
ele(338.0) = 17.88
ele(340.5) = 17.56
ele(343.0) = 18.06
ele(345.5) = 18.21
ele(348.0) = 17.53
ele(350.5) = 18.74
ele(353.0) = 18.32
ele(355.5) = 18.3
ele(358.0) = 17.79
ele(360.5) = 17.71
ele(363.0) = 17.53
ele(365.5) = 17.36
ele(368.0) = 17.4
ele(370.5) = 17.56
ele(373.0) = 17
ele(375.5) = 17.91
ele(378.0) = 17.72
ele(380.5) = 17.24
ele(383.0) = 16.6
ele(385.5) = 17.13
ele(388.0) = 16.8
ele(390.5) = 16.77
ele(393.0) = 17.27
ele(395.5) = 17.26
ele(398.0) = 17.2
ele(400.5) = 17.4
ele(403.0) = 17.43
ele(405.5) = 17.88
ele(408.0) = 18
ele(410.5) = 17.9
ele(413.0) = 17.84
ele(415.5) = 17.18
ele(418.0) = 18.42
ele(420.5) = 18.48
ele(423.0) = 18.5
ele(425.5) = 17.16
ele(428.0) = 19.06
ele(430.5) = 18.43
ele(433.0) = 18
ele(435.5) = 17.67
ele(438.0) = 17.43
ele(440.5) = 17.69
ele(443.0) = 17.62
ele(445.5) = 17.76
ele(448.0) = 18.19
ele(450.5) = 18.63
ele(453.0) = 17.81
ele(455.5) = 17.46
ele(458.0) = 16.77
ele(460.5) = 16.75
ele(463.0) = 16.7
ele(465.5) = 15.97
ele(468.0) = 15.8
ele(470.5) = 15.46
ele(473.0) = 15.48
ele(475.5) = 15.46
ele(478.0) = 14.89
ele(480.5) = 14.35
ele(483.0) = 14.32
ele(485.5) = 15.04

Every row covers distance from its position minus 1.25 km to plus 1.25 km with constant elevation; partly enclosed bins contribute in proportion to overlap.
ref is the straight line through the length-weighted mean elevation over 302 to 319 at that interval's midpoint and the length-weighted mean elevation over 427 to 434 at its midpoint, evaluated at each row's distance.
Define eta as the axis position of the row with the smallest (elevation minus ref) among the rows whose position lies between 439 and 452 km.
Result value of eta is 443.0 km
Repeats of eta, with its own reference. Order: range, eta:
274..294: 275.5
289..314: 310.5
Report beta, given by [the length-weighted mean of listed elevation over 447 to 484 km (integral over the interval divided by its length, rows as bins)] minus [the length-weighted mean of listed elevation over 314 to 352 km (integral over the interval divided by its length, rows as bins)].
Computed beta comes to -2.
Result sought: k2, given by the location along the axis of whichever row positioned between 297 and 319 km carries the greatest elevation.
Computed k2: 300.5 km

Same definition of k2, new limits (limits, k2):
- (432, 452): 450.5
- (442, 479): 450.5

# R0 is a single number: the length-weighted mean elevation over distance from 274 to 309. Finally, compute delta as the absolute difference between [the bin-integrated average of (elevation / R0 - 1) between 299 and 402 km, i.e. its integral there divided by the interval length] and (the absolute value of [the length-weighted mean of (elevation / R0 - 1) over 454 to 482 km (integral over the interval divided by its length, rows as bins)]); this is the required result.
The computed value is 0.46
